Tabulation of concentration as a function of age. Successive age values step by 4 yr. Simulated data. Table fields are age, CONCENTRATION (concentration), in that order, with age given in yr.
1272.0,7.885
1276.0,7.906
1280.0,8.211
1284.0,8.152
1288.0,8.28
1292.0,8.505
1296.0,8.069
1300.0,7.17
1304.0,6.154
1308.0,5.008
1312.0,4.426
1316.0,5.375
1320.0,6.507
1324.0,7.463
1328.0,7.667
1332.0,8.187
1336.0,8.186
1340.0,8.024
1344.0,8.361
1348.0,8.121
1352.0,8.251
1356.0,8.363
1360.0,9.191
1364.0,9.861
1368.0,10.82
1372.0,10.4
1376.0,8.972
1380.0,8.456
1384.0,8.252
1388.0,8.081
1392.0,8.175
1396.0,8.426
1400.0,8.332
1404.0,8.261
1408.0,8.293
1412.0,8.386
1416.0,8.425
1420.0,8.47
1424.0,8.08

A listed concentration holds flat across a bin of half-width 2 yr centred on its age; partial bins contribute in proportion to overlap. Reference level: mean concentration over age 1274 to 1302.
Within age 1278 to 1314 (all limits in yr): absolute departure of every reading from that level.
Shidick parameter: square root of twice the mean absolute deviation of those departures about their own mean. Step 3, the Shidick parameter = 1.50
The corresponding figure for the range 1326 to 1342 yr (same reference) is 0.45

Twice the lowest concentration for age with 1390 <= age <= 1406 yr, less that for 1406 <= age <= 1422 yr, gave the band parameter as 8.1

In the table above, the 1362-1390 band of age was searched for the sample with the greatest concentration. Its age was 1368.0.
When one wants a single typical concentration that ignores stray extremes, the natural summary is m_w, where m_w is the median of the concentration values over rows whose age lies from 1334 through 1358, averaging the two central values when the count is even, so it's 8.22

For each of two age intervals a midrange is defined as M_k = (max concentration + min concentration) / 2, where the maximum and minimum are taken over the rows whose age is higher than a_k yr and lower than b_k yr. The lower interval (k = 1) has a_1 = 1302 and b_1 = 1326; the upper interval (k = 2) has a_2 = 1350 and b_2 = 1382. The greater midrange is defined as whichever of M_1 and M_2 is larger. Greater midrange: 9.5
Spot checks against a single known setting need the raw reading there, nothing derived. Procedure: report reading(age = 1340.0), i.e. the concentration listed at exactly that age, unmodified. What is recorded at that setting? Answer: 8.024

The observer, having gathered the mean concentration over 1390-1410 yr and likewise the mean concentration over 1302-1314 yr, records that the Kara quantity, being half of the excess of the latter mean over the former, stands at -1.6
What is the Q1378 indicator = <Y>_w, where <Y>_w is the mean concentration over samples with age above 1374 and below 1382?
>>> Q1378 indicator 8.7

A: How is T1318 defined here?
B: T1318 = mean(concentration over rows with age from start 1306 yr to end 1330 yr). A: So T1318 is 6.1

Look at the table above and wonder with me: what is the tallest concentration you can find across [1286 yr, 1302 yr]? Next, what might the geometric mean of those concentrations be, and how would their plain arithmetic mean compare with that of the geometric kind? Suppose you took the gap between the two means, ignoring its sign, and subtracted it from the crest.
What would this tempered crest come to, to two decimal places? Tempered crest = 8.49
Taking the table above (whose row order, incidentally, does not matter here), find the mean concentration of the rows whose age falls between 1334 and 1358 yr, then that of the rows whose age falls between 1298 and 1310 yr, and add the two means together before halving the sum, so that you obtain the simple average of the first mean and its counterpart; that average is 7.2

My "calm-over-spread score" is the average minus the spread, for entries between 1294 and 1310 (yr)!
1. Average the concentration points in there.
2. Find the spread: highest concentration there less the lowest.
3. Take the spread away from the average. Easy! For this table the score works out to 3.5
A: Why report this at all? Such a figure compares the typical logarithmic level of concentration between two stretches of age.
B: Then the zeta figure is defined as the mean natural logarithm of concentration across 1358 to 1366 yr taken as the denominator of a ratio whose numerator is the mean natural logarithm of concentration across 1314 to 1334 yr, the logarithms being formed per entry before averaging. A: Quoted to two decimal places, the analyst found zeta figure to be 0.86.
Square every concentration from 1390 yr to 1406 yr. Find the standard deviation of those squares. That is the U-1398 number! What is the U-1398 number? 2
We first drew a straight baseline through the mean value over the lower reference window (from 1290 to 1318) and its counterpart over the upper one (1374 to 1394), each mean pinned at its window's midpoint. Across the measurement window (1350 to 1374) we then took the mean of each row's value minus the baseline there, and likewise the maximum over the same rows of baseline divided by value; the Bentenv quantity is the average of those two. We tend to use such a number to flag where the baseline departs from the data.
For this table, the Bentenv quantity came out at 1.28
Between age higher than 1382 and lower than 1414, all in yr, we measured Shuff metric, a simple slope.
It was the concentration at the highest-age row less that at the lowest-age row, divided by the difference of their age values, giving 0.00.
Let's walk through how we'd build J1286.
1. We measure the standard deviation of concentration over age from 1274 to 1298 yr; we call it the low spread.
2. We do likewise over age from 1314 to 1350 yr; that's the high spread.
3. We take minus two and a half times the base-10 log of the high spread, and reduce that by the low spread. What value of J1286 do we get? 0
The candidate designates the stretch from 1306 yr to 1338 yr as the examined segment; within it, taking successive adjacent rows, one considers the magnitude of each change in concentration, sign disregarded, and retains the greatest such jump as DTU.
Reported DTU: 1.1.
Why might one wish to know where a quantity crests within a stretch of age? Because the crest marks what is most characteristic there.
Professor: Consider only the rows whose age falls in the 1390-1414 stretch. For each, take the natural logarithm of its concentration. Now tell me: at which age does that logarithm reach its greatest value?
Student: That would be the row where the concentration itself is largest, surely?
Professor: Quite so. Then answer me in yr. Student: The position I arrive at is 1396.0 yr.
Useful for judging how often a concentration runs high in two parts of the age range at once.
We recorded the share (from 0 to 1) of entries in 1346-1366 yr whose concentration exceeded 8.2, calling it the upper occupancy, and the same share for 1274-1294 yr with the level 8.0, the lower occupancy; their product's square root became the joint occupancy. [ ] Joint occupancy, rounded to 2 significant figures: 0.80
